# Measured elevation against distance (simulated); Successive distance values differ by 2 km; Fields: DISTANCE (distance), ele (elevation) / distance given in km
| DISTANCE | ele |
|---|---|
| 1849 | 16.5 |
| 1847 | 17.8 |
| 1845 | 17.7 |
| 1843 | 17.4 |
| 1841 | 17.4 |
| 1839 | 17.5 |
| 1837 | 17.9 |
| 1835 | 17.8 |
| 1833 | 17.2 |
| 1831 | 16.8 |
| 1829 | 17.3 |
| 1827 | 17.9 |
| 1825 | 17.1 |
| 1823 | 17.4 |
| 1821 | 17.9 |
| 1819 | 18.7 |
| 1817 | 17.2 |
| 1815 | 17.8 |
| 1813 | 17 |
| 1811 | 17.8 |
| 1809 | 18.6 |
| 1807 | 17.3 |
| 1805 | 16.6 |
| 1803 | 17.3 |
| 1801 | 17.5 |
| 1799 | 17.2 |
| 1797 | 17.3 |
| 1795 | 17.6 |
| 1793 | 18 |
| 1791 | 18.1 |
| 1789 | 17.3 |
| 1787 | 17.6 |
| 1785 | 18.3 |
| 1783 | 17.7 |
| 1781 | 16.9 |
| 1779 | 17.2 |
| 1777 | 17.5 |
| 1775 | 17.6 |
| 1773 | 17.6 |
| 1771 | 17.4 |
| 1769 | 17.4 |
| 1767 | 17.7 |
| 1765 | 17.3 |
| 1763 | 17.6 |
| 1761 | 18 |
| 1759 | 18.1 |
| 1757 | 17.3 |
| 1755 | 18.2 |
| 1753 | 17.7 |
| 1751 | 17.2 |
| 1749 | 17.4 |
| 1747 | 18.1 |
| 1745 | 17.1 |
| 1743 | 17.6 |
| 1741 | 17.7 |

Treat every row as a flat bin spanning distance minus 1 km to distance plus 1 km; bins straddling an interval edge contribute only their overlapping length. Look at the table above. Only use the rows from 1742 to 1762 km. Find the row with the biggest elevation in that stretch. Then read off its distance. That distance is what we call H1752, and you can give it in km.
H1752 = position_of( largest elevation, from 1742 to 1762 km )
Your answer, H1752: 1755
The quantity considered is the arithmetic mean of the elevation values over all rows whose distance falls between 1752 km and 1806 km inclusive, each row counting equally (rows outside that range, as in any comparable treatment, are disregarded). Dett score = 17.6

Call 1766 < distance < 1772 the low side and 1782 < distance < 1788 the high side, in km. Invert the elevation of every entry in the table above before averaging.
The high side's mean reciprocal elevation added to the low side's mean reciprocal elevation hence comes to 0.113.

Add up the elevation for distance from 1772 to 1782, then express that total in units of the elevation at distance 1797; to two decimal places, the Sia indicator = 5.02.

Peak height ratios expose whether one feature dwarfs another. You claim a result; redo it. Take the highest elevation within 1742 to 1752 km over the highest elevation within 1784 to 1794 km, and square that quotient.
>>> 0.978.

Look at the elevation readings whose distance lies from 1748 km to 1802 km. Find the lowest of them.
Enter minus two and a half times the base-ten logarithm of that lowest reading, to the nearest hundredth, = -3.07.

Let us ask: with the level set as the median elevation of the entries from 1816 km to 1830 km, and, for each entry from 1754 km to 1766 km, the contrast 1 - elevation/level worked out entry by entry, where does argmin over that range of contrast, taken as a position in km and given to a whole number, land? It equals 1755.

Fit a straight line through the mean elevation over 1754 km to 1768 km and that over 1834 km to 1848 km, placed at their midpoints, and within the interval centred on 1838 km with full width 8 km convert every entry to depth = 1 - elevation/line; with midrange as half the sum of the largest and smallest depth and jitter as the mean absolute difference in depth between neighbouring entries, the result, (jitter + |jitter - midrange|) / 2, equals 0.011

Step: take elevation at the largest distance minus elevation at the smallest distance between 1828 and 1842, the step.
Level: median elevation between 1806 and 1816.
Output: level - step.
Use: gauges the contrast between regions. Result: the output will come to 17.7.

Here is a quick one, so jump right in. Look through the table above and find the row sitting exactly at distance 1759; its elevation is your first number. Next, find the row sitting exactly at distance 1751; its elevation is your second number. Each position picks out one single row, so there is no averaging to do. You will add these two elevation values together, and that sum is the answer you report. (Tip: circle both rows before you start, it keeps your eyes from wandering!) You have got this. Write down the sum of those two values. 35.3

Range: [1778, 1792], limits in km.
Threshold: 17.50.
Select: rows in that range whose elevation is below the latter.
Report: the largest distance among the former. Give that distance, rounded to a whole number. 1789 km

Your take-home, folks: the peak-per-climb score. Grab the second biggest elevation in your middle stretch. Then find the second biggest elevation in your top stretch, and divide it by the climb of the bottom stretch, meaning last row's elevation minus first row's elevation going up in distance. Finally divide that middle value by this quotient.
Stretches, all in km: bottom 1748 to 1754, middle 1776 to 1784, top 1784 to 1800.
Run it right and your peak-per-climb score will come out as 0.29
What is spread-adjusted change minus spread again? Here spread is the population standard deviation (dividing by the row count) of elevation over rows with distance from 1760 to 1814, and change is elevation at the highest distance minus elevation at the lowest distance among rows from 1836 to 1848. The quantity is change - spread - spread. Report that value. -0.94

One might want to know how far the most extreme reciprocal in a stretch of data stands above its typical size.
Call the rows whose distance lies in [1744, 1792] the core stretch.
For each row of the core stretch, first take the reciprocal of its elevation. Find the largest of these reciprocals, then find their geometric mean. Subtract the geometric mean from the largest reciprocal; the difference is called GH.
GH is 0.0023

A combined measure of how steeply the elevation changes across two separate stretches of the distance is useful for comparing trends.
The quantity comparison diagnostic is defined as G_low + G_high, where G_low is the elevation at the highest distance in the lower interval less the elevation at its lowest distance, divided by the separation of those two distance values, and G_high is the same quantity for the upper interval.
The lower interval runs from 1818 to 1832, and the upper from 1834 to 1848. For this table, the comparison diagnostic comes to -0.16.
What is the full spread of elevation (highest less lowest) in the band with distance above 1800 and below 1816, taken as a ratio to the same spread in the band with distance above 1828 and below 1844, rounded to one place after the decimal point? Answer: 1.8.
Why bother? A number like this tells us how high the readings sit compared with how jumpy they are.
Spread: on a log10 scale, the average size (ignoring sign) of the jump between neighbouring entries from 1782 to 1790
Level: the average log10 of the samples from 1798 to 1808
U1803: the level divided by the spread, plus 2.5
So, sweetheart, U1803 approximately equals 98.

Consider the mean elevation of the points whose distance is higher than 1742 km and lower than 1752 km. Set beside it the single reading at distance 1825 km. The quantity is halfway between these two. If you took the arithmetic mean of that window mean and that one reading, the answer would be 17.29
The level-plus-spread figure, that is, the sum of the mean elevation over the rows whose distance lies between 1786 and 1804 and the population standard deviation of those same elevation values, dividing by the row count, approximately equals 17.8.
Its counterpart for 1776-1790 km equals 17.9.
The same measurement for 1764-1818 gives 17.9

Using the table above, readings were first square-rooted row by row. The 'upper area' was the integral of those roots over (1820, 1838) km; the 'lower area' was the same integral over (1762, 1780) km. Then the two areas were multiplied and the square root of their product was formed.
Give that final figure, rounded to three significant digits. 75.2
